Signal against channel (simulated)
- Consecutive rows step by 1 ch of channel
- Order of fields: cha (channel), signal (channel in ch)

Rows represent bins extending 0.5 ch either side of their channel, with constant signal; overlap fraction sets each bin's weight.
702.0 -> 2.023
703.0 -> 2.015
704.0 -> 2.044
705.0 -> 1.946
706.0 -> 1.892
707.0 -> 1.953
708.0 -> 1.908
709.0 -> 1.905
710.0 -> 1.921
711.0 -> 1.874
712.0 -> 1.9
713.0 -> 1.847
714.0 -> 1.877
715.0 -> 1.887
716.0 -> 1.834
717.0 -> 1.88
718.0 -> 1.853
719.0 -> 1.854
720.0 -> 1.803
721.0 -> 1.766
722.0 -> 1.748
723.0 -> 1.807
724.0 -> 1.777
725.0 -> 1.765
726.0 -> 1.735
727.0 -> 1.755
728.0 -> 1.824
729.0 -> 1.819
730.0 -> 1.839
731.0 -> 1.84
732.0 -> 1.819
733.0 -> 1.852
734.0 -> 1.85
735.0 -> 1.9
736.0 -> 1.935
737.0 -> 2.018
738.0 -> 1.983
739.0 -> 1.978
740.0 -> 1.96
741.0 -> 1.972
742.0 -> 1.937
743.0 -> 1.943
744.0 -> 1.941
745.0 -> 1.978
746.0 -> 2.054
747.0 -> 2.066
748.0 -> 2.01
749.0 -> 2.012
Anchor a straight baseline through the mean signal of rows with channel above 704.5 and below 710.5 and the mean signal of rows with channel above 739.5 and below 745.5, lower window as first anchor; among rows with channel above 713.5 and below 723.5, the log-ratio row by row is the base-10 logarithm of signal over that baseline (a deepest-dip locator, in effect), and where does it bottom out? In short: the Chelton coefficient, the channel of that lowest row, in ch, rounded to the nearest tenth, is 722.0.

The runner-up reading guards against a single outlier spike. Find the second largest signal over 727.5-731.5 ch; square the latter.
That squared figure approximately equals 3.38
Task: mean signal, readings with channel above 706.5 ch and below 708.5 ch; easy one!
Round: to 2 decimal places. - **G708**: 1.93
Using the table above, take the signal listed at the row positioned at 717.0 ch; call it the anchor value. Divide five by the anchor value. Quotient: 2.66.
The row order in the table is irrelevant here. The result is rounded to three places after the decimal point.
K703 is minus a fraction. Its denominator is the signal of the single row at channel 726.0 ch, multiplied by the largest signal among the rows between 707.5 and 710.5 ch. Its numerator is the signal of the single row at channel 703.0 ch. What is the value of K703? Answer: -0.605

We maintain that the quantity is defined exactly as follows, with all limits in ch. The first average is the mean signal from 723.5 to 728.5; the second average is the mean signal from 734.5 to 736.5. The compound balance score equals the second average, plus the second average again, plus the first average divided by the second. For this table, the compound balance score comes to 4.76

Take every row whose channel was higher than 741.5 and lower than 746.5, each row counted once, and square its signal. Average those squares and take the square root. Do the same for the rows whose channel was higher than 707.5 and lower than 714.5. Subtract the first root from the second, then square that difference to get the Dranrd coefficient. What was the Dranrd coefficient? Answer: 0.007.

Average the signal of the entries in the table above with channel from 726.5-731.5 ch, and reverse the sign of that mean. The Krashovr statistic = -1.82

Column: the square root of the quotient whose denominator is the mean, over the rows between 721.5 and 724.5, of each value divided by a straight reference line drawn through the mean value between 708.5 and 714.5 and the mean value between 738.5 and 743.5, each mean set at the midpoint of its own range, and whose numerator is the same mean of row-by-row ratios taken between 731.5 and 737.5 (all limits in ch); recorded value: 1.03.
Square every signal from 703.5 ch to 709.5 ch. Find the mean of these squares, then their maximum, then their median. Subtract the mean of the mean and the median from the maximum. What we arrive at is 0.44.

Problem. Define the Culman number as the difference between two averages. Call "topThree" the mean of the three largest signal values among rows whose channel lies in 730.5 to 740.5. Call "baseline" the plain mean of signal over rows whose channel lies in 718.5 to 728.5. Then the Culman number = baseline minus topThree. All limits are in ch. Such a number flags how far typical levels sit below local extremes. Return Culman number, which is -0.21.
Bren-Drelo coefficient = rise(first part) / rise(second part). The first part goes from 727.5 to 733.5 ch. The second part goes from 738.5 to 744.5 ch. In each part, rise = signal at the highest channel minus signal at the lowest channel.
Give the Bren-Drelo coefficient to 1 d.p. -0.8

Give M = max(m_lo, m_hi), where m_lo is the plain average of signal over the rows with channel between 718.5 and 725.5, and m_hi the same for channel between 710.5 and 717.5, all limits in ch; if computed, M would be 1.87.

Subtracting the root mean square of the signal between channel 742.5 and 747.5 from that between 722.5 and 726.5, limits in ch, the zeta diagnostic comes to -0.23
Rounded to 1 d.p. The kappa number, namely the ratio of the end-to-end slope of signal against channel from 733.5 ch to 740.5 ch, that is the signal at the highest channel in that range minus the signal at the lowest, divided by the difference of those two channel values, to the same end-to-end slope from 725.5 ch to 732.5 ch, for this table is 1.3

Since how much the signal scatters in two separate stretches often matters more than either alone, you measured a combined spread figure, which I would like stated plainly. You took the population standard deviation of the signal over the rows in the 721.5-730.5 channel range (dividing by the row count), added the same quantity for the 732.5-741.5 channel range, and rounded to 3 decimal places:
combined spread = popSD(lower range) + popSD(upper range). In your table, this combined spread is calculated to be 0.091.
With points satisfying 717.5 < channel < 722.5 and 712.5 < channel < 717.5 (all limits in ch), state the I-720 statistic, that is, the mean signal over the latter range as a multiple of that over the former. 1.03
